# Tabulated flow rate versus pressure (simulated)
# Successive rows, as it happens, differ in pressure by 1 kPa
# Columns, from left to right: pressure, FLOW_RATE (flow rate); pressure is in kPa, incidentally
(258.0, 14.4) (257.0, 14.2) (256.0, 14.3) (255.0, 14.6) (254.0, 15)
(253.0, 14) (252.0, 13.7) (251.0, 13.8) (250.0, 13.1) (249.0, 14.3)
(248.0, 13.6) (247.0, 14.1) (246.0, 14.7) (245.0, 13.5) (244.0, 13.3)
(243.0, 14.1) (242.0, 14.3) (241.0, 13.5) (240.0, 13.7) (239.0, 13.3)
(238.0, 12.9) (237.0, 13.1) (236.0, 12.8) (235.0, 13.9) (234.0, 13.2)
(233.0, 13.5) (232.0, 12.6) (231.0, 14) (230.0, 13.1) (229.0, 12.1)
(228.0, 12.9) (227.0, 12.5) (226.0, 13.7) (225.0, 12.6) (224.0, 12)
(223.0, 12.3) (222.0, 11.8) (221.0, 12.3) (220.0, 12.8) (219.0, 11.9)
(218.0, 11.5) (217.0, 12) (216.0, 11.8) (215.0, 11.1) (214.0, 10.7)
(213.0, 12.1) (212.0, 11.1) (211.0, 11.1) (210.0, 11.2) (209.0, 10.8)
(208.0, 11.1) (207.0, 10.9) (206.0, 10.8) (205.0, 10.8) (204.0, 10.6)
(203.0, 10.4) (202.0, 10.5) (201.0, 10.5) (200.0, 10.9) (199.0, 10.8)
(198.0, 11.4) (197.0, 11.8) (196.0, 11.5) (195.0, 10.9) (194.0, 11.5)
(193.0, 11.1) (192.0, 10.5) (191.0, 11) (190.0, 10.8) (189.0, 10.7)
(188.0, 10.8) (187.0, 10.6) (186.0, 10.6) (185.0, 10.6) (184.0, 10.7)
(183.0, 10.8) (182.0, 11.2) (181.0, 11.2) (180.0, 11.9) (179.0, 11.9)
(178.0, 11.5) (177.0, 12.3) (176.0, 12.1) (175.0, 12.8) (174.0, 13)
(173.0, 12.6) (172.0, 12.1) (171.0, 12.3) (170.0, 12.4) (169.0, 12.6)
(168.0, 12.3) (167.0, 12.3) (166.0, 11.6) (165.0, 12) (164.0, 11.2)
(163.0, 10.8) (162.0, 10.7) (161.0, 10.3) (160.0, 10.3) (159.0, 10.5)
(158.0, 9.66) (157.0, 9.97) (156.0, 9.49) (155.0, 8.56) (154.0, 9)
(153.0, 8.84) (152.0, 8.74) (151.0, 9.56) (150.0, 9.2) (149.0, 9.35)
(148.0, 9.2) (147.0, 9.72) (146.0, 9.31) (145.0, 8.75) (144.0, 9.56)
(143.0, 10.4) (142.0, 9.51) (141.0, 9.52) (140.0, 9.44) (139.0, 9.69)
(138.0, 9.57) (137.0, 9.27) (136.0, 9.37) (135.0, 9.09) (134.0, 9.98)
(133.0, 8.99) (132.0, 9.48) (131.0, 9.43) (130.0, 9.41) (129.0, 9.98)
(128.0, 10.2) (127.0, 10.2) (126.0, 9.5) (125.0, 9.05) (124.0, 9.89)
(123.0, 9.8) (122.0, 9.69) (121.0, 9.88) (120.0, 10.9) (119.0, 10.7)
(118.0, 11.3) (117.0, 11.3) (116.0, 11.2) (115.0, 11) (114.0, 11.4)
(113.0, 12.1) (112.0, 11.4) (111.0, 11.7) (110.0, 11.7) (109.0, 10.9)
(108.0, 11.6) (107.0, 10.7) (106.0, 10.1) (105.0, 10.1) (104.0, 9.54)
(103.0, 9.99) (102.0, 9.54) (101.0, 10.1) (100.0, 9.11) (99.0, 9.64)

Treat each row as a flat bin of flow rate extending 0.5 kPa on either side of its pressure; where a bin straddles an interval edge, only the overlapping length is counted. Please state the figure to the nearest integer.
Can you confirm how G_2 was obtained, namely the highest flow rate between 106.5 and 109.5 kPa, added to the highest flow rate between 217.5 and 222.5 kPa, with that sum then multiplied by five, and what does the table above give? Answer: 122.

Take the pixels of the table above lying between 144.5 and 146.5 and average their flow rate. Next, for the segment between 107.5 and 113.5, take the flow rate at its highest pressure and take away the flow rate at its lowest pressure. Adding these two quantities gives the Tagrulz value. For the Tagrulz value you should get 9.5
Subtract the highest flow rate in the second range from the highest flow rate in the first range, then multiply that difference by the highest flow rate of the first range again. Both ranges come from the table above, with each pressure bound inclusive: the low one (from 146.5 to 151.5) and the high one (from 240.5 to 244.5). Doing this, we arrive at -45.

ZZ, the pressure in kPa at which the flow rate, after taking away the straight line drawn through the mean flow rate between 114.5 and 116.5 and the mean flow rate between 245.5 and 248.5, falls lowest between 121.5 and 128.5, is 125.0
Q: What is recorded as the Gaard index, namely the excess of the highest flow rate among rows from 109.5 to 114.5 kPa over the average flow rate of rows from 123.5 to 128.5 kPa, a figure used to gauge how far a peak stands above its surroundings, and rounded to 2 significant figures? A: 2.3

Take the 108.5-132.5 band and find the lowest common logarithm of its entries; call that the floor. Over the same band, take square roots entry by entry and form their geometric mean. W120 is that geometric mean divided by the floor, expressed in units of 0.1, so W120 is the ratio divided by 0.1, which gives 33.8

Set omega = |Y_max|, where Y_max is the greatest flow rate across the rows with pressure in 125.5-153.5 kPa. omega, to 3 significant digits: 10.4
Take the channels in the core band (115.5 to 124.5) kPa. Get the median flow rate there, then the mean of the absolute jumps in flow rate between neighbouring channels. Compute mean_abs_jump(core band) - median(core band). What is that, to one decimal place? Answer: -10.4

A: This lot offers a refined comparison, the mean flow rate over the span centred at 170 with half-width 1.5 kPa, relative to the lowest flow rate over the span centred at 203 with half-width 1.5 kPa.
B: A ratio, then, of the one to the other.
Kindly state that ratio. 1.20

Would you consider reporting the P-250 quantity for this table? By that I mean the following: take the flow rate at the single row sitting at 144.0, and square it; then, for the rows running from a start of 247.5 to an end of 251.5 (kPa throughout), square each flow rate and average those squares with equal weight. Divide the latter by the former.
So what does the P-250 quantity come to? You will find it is 2.06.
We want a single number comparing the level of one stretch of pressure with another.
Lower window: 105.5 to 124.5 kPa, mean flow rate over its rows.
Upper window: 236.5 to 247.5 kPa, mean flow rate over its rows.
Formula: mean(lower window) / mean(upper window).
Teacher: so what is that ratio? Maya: 0.80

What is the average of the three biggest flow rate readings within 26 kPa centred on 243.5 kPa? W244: 14.8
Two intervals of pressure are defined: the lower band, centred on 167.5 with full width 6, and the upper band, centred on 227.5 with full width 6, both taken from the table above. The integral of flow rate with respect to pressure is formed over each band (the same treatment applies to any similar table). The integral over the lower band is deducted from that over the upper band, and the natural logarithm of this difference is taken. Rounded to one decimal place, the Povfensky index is 1.3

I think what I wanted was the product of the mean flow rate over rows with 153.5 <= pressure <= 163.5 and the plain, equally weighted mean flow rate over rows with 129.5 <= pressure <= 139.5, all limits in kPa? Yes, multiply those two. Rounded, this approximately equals 94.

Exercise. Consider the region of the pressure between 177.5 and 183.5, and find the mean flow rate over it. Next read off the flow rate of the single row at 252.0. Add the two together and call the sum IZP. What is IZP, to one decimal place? 25.1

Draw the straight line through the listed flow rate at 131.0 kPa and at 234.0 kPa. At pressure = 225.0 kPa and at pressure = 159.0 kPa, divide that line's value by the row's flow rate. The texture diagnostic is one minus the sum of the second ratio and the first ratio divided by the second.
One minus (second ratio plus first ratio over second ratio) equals -1.02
